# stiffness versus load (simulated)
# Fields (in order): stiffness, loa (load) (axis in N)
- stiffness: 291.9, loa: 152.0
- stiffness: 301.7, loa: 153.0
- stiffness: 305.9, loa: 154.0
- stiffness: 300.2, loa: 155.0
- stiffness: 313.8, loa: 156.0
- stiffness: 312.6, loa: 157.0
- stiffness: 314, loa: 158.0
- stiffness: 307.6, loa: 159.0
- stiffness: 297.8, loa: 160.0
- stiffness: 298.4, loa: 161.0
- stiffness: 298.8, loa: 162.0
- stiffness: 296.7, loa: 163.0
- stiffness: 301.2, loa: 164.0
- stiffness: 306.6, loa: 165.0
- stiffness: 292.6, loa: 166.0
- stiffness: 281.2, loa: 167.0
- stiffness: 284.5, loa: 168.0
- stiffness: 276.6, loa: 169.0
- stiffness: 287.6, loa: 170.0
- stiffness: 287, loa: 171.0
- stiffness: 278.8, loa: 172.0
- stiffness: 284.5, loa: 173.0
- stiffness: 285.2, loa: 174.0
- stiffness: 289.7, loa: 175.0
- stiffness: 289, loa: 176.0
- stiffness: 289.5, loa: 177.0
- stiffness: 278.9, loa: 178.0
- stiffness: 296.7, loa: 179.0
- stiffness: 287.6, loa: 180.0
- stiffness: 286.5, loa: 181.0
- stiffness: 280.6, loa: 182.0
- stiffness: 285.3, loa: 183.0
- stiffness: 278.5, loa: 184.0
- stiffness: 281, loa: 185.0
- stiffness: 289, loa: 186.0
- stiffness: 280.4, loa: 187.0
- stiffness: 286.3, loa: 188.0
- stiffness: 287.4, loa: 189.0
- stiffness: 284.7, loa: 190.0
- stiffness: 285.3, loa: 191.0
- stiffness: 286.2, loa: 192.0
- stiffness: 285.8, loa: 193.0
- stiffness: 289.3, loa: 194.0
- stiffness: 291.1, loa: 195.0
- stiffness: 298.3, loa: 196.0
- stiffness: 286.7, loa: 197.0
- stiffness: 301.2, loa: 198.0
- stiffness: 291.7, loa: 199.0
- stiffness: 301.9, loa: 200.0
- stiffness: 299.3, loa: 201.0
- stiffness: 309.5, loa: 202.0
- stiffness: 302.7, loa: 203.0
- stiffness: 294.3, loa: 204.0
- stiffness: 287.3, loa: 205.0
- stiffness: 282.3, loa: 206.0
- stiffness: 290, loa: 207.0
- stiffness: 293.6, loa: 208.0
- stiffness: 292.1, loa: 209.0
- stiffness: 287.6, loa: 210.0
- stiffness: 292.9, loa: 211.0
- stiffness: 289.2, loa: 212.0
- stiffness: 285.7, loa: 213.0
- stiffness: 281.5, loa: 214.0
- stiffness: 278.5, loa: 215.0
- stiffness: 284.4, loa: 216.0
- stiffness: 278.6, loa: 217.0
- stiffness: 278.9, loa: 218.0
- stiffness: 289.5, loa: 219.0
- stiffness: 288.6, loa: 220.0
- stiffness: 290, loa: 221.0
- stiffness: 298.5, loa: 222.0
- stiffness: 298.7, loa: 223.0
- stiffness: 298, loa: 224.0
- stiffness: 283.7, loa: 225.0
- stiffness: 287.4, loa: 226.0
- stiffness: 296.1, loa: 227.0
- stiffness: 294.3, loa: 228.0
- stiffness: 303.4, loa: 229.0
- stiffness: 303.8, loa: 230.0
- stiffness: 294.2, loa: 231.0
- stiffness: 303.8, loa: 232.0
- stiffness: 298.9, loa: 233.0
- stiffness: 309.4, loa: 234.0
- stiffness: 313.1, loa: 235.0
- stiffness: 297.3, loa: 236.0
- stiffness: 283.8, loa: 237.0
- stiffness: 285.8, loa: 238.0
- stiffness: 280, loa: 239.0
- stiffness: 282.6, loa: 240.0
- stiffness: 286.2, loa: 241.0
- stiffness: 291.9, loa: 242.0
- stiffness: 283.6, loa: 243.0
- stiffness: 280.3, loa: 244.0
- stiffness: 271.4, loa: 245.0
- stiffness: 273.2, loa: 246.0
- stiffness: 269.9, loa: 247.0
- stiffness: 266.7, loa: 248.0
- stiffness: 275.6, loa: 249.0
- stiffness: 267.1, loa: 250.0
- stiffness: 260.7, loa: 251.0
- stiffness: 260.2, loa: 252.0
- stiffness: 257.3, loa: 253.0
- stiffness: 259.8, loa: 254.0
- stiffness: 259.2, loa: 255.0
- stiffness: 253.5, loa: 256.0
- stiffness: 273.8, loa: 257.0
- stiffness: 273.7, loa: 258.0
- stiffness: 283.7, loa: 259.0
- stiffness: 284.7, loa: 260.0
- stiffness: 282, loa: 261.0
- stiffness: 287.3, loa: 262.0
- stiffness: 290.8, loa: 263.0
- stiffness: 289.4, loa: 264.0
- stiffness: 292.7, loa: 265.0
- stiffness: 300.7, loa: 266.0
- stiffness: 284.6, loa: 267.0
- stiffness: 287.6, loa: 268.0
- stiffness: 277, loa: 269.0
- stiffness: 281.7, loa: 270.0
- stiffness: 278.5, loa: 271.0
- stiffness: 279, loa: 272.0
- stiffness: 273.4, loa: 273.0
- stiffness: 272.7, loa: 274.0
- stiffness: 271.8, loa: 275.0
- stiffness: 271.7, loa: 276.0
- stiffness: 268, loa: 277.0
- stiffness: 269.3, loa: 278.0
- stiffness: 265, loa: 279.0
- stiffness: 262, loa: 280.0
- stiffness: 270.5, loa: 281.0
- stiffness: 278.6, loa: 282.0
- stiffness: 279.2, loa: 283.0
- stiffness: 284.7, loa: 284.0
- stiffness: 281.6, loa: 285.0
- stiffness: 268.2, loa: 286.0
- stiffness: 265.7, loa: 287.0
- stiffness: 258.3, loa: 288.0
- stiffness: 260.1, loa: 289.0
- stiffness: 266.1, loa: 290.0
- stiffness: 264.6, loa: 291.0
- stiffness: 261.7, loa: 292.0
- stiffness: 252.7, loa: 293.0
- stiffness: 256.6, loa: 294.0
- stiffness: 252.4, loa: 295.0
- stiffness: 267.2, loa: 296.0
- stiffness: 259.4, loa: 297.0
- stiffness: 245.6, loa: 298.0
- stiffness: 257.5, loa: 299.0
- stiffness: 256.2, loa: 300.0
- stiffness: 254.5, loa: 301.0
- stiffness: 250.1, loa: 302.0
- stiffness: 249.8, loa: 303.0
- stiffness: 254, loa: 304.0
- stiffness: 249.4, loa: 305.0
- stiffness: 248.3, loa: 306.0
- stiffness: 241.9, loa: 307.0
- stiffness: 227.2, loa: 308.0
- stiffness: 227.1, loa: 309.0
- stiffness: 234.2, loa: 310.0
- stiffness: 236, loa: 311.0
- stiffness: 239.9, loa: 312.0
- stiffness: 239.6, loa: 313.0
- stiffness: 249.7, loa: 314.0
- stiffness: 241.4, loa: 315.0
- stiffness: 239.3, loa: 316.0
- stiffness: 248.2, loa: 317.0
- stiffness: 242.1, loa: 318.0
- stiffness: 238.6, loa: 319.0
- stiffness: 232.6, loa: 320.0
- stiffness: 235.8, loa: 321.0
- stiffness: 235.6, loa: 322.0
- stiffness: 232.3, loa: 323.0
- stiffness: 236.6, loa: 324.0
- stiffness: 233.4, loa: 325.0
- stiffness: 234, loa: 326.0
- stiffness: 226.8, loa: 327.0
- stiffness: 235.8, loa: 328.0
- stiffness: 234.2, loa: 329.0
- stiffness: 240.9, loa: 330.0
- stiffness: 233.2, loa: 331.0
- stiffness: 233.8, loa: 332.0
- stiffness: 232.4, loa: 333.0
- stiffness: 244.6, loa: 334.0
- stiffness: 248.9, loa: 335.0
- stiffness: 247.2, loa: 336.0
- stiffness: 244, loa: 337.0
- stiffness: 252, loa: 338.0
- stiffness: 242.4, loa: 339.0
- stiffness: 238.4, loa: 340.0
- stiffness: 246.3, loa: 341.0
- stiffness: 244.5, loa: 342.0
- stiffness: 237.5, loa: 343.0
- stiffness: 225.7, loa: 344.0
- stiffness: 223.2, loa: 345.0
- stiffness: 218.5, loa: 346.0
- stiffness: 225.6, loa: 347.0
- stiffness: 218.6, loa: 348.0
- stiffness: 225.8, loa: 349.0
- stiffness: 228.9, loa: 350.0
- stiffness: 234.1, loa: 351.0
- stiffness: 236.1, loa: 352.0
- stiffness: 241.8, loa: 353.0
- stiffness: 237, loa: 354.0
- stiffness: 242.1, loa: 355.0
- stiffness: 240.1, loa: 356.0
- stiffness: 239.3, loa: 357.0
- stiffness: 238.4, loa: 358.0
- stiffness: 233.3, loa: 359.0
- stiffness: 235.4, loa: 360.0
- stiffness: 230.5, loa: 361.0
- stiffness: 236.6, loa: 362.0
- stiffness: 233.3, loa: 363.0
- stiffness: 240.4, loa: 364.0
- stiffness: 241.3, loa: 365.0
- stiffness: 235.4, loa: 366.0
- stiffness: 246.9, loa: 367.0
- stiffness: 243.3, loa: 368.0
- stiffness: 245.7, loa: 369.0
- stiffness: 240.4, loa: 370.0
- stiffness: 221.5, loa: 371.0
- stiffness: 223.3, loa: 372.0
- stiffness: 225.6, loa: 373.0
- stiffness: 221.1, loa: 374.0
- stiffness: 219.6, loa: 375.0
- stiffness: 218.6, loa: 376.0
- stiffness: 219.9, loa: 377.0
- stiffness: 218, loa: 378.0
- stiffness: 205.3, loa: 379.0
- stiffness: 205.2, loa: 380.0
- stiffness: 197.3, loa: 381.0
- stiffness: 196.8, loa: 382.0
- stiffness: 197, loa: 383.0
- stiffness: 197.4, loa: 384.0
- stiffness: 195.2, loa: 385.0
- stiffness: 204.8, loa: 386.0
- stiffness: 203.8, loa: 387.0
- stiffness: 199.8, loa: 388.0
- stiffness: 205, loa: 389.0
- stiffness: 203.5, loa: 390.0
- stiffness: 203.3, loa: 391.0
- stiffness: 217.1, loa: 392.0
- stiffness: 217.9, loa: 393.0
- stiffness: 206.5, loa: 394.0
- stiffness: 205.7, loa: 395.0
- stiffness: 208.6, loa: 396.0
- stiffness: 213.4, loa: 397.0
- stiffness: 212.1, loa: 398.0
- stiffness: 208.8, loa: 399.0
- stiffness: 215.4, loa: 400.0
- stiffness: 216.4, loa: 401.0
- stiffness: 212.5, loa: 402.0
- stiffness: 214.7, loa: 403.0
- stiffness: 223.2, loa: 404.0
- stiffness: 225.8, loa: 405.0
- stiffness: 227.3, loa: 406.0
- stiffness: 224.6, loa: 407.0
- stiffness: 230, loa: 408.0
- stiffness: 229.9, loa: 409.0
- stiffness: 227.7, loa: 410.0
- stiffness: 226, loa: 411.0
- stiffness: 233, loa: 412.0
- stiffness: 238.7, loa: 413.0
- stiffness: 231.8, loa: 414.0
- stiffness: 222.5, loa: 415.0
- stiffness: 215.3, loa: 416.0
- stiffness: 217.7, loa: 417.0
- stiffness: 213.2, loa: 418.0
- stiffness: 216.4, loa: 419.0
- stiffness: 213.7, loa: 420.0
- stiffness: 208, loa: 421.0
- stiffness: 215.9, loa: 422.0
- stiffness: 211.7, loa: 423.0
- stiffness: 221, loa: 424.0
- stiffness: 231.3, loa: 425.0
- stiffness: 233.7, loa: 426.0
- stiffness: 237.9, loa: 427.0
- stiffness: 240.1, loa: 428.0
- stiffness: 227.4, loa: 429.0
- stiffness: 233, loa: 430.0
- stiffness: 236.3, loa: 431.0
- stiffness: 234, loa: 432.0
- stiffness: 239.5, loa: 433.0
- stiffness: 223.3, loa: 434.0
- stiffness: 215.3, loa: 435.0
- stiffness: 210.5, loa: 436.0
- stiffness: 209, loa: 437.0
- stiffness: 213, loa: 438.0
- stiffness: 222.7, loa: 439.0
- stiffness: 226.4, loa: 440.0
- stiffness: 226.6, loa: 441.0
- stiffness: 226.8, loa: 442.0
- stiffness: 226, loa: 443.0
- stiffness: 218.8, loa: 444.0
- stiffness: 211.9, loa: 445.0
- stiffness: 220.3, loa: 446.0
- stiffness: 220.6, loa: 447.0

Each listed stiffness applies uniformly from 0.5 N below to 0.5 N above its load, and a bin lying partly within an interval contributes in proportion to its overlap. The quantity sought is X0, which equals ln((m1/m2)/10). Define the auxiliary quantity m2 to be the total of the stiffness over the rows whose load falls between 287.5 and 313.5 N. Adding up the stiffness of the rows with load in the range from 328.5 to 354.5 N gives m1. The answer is -2.36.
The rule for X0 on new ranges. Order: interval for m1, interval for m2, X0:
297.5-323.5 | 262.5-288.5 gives -2.44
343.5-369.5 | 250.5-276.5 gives -2.47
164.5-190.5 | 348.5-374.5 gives -2.11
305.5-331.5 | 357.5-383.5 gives -2.25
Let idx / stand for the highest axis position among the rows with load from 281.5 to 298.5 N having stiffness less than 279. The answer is 298.0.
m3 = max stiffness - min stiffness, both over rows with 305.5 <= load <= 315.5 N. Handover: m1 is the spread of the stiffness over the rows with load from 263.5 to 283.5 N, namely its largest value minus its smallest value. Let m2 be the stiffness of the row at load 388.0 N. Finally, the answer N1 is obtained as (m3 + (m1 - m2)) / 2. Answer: -69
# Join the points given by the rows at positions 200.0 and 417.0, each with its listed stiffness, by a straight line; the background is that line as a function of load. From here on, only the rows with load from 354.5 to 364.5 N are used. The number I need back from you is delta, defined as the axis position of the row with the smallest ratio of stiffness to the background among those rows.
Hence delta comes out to 361.0 N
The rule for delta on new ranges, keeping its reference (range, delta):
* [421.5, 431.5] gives 423.0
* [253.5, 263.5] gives 256.0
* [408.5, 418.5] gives 418.0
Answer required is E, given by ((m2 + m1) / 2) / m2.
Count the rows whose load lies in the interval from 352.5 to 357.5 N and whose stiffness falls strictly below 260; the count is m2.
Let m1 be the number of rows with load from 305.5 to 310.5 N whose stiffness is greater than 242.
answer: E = 0.60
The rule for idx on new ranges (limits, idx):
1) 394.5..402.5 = 402.0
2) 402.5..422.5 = 422.0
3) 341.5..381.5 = 381.0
